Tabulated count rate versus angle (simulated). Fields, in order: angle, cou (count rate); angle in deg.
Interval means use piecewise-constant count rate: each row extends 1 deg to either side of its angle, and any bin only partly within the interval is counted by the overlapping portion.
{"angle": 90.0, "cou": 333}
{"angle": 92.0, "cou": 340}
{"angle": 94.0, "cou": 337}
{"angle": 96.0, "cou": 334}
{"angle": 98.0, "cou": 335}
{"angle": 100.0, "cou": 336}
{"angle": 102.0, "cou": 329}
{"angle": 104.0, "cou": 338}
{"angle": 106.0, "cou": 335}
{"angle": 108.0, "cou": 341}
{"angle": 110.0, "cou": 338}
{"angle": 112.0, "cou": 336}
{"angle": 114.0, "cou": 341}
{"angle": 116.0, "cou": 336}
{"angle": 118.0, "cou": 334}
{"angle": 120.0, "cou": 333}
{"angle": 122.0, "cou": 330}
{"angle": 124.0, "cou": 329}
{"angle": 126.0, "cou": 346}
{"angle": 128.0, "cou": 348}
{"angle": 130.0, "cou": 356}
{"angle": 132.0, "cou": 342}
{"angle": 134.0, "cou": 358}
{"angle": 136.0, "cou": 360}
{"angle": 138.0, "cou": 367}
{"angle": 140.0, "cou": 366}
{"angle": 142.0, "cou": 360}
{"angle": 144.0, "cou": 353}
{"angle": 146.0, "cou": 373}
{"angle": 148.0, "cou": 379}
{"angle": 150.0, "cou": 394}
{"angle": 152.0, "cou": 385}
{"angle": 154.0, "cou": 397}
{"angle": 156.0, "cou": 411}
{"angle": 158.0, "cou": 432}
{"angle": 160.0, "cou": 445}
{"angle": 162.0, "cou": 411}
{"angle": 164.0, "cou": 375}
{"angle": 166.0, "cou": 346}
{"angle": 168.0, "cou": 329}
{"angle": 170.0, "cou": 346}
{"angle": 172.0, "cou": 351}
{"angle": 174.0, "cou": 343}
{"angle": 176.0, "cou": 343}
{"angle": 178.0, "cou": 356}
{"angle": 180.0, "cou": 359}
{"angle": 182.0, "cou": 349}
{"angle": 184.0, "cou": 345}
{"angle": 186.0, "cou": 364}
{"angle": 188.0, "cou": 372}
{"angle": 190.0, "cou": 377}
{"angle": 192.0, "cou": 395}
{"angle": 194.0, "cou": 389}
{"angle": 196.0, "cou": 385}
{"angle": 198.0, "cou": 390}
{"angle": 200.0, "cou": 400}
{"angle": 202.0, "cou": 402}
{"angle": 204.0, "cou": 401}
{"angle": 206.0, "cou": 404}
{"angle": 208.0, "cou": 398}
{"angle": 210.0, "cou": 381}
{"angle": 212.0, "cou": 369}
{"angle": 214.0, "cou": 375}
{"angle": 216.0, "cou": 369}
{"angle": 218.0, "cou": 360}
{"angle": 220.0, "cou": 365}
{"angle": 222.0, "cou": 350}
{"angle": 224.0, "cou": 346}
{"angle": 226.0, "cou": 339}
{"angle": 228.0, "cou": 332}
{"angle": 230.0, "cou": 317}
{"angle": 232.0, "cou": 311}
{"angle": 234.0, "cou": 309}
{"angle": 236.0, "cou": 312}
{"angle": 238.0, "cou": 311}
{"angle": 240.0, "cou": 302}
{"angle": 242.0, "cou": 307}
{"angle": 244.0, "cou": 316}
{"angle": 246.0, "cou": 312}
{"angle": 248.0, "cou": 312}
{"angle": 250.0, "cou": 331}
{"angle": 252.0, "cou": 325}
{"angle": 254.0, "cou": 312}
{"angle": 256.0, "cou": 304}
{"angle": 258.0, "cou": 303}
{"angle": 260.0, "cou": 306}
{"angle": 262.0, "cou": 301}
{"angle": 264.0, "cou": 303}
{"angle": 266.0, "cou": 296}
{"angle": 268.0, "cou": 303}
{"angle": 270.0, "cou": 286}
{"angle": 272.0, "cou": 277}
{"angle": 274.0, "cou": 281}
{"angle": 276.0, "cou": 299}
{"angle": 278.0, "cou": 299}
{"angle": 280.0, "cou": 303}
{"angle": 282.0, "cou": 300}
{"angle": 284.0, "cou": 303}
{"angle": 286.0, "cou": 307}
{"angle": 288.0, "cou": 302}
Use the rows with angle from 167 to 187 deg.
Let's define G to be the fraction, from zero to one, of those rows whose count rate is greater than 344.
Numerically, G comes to 0.7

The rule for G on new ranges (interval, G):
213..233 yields 0.6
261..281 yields 0.0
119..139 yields 0.6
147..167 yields 1.0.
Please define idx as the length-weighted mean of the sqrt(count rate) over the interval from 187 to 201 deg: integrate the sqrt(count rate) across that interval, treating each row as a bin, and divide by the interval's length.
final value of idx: 19.7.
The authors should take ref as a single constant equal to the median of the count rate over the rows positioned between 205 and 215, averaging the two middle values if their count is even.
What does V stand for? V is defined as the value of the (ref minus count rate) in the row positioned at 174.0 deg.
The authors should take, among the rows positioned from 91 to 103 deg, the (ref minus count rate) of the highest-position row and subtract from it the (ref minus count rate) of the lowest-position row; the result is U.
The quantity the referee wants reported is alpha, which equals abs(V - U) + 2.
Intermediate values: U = 11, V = 38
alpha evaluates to 29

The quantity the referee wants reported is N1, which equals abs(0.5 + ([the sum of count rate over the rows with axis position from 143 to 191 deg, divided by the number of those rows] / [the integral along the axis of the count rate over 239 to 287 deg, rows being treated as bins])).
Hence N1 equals 0.526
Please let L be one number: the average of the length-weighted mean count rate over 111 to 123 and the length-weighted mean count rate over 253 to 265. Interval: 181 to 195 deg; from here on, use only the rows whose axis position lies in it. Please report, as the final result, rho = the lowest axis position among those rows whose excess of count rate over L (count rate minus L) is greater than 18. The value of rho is 182.0 deg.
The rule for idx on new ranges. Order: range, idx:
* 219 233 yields 18.4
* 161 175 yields 18.9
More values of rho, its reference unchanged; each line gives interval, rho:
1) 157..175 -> 158.0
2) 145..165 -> 146.0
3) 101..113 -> 104.0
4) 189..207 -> 190.0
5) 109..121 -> 110.0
